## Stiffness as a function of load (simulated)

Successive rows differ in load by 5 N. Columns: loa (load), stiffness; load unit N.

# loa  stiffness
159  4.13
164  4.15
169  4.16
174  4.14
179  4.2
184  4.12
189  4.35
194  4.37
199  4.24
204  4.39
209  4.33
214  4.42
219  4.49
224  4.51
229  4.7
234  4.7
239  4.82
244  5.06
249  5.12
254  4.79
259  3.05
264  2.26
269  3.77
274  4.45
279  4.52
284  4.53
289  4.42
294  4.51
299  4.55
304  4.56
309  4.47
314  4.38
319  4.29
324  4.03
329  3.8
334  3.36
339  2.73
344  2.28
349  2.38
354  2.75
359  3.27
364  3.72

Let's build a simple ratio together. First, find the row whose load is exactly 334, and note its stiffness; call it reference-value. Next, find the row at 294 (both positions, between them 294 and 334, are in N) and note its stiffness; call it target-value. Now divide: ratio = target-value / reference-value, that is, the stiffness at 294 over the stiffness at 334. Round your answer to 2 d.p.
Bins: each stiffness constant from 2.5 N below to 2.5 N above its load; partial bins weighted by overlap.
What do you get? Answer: 1.34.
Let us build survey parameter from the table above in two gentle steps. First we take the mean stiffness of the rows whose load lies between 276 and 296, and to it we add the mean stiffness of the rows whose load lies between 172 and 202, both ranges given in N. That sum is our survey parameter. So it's 8.73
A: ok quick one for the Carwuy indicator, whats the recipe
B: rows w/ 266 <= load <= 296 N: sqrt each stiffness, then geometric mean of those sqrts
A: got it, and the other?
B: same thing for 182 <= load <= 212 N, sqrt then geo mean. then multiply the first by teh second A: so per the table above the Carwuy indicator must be 4.3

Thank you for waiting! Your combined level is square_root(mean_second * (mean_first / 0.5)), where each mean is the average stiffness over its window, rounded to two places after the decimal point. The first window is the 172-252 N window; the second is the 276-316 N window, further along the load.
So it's 6.36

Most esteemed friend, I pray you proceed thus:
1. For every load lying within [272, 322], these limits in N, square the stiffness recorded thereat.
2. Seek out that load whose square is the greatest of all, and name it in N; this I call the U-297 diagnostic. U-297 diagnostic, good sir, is 304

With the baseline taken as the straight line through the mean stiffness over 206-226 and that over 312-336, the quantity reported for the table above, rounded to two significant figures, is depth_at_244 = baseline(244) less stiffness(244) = -0.74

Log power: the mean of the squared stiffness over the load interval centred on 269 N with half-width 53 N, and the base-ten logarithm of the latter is 1.29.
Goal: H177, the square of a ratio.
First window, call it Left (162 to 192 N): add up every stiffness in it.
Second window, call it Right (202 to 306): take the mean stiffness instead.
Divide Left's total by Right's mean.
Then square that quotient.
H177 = 33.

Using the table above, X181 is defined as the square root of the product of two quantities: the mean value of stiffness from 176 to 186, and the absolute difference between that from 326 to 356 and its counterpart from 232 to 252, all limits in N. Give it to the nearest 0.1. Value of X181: 2.9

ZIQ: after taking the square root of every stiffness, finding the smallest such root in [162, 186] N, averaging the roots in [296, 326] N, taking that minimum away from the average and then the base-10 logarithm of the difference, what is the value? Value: -1.2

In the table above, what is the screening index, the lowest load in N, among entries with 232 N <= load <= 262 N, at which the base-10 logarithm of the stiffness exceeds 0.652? 234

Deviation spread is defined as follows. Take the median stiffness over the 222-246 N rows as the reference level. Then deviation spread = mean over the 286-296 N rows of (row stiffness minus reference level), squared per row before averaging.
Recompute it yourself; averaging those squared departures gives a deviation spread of 0.1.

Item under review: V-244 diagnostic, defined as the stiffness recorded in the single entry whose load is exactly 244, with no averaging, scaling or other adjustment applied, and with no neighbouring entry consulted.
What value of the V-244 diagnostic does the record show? 5.06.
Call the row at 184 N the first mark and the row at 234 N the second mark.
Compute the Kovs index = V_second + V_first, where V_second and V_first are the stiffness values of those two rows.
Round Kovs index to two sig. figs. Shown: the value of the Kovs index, 8.8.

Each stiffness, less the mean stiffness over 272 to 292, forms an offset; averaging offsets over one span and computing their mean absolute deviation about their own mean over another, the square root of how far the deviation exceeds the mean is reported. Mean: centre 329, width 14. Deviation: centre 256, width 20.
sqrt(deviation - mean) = 1.4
